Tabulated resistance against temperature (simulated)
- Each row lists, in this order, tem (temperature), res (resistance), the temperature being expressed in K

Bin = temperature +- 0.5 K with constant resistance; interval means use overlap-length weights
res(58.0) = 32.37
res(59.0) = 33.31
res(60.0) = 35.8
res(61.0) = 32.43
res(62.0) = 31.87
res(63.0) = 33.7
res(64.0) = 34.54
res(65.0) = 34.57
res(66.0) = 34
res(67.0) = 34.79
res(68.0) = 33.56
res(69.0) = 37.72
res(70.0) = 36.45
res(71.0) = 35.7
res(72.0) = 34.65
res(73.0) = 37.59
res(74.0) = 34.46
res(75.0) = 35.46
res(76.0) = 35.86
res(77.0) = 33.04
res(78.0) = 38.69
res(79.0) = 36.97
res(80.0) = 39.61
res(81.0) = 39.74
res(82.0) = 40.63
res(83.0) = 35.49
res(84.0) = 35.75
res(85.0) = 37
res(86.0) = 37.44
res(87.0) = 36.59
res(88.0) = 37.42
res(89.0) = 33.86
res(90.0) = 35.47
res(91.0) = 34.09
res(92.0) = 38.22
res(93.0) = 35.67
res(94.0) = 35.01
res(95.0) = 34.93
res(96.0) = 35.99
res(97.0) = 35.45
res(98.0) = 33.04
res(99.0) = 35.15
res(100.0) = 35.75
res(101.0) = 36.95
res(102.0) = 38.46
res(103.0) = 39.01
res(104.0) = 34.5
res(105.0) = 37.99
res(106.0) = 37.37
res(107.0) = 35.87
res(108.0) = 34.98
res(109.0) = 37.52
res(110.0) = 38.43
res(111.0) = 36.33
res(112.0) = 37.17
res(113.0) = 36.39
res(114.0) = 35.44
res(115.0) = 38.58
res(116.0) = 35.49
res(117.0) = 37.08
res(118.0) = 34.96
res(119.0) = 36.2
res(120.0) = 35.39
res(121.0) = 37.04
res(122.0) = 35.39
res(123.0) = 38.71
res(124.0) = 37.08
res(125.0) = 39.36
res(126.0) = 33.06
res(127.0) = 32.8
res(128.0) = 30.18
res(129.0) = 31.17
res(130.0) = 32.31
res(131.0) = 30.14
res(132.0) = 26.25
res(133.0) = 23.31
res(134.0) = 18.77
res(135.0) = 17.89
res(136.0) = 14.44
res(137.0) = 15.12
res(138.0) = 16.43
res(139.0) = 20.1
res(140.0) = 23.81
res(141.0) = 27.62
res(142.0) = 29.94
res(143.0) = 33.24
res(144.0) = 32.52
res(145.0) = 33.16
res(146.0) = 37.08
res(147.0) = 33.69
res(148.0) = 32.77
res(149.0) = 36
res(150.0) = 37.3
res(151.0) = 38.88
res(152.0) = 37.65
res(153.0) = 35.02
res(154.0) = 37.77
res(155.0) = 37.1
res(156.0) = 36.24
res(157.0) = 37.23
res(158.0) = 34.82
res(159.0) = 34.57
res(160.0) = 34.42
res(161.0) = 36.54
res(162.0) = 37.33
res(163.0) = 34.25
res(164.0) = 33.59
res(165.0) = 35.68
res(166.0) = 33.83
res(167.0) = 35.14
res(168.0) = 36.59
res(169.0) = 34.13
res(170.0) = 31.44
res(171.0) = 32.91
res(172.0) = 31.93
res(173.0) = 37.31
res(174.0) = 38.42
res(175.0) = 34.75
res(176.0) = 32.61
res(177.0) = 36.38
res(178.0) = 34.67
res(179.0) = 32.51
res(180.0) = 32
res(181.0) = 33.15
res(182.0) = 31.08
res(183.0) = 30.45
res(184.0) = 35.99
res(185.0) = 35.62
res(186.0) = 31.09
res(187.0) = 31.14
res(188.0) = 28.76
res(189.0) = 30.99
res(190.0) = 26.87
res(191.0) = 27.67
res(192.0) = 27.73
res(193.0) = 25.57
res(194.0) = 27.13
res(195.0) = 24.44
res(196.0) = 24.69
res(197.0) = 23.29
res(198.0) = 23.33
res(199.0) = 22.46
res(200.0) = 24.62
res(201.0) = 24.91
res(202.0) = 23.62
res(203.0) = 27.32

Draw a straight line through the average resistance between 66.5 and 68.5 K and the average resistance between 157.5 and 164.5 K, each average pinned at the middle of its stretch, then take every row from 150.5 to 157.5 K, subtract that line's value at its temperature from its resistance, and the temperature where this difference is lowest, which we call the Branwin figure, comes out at 153.0 K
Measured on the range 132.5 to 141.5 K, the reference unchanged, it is 136.0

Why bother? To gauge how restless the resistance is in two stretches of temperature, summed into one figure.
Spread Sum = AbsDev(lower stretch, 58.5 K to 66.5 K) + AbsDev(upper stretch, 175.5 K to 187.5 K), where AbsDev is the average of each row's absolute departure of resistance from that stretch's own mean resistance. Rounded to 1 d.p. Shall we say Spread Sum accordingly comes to 2.7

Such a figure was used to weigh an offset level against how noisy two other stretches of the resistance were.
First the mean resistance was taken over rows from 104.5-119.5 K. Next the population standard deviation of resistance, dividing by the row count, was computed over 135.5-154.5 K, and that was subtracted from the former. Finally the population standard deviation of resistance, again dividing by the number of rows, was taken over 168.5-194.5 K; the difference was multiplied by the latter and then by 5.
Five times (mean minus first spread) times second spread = 475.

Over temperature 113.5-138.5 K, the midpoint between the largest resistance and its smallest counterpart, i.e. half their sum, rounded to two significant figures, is 27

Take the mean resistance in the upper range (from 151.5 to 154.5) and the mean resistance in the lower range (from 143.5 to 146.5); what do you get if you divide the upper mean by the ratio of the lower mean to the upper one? 40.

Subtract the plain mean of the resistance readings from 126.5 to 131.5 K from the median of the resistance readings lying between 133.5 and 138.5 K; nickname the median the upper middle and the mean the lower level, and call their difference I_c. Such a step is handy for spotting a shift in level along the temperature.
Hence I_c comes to -15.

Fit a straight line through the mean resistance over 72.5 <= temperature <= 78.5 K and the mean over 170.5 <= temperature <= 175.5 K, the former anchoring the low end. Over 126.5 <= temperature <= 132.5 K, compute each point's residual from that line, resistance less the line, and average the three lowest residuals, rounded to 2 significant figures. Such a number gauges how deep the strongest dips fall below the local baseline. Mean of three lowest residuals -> -6.6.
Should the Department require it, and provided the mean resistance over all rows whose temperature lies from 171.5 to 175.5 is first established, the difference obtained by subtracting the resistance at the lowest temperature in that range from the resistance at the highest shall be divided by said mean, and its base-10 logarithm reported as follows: -1.10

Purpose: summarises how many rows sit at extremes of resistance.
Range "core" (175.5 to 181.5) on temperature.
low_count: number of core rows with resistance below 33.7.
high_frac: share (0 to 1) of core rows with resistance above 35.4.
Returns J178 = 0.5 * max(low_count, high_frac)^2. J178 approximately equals 8.00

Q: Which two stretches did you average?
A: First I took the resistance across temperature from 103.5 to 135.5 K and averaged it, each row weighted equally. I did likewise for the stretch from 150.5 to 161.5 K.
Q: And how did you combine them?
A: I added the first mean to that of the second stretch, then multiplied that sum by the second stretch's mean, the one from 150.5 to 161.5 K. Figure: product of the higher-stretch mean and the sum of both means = 2555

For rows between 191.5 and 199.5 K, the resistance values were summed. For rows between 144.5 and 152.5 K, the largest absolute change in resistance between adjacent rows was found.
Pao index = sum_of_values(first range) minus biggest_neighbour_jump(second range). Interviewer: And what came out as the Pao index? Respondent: 195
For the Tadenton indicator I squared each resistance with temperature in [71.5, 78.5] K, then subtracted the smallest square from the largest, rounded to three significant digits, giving 405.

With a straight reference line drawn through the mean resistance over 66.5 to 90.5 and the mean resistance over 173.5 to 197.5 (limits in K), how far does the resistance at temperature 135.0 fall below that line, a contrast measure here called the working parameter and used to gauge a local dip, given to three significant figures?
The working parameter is 15.5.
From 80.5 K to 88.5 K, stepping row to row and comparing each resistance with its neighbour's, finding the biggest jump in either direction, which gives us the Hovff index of 5.1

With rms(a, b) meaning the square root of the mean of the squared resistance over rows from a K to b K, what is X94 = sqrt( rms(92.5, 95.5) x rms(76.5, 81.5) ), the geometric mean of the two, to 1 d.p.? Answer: 36.4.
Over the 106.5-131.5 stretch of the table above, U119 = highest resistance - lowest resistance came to 9.2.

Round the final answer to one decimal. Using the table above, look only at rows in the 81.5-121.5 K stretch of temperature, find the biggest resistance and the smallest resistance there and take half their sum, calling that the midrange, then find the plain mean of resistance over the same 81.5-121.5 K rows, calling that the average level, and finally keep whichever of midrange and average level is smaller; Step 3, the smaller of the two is 36.4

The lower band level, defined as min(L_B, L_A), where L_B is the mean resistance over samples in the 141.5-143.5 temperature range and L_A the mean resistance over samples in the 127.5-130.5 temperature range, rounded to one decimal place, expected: 31.2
